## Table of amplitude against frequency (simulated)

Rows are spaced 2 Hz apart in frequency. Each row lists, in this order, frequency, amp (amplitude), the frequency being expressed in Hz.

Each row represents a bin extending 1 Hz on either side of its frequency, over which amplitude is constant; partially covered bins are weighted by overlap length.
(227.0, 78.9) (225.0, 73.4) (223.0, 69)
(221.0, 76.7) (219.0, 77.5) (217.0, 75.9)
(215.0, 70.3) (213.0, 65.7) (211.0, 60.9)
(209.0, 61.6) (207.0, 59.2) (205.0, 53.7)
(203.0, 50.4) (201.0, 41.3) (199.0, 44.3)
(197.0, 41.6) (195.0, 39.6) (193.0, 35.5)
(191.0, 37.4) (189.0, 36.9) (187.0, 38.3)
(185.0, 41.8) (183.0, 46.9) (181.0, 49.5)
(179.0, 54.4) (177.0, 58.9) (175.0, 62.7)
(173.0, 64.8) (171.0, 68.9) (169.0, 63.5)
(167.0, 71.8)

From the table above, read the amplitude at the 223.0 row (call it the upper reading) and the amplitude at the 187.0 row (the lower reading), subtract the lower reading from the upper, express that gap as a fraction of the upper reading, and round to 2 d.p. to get 0.44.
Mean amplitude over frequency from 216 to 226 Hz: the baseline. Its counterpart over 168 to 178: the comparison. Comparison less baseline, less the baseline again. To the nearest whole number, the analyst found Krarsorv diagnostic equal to -85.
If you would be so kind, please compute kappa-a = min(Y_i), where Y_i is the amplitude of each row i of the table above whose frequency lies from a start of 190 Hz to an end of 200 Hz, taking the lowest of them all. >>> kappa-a 35.5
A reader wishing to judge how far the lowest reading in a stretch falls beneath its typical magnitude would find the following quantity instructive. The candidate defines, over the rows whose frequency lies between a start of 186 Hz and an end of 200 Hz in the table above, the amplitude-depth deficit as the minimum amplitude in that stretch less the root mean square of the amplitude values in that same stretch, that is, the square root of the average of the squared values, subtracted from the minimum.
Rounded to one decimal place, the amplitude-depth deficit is -3.7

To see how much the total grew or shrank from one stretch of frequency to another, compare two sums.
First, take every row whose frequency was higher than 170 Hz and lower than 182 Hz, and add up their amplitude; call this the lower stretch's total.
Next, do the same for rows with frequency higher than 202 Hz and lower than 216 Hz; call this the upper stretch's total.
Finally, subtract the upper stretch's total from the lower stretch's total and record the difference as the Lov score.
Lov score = -63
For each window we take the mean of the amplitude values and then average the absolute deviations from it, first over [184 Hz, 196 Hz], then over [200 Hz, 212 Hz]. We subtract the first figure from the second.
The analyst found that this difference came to 4.4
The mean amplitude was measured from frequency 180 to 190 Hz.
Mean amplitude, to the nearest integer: 43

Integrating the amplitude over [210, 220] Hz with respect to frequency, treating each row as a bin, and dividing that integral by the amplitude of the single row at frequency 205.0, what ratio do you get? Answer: 13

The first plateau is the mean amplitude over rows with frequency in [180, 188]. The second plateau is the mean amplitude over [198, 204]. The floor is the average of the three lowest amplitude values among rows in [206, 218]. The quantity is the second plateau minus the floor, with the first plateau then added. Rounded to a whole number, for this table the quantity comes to 29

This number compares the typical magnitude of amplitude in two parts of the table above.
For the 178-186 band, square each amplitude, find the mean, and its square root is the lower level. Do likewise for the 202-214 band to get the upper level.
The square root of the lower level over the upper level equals 0.91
